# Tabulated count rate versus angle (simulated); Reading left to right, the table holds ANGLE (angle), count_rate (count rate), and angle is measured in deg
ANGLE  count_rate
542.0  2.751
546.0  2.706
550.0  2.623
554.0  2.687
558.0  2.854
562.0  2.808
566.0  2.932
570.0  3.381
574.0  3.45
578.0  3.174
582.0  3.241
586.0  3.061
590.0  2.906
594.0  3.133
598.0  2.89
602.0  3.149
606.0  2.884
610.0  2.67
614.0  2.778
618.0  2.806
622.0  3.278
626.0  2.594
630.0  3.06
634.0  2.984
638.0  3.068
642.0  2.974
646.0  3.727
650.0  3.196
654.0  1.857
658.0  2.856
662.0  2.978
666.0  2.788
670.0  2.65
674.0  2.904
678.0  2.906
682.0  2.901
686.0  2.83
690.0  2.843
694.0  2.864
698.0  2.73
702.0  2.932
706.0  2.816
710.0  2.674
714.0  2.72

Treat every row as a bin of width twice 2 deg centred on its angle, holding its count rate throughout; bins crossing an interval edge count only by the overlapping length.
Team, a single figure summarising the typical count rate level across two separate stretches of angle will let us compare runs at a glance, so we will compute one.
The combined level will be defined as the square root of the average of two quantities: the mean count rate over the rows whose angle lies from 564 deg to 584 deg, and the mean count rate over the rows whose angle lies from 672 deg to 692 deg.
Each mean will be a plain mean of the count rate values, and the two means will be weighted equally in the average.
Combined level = 1.75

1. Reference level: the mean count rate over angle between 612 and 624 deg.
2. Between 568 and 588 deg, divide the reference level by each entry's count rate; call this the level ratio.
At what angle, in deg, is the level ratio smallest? 574.0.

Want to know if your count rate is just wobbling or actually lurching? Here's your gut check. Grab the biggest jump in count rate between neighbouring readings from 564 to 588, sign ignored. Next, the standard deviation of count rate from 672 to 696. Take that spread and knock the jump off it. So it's -0.4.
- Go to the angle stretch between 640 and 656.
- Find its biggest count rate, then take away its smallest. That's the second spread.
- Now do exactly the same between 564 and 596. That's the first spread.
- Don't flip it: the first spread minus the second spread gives -1.3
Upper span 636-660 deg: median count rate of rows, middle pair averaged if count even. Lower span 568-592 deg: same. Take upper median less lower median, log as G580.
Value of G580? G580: -0.19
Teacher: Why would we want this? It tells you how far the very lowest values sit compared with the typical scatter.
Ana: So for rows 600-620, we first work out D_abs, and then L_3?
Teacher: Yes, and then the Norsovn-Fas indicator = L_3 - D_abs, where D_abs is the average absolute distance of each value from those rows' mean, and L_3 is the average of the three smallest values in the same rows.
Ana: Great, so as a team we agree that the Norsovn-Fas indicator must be 2.62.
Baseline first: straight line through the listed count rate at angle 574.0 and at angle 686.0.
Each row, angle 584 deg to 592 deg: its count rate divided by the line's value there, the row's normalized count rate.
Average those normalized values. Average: 0.88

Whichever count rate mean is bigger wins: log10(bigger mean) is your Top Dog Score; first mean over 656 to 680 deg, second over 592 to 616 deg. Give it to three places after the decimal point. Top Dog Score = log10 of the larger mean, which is 0.465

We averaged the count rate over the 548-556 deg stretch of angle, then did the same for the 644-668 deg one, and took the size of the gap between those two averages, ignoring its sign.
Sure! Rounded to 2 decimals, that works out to 0.25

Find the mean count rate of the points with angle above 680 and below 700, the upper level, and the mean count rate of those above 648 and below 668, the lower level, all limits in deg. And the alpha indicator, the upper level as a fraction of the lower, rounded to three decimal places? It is 1.036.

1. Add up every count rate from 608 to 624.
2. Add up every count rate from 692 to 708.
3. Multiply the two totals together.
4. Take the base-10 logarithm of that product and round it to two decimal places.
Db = 2.12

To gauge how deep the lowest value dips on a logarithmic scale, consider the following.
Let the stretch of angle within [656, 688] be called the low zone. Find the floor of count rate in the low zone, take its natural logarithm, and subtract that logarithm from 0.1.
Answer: -0.87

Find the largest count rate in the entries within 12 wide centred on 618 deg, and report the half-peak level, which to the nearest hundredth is 1.64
